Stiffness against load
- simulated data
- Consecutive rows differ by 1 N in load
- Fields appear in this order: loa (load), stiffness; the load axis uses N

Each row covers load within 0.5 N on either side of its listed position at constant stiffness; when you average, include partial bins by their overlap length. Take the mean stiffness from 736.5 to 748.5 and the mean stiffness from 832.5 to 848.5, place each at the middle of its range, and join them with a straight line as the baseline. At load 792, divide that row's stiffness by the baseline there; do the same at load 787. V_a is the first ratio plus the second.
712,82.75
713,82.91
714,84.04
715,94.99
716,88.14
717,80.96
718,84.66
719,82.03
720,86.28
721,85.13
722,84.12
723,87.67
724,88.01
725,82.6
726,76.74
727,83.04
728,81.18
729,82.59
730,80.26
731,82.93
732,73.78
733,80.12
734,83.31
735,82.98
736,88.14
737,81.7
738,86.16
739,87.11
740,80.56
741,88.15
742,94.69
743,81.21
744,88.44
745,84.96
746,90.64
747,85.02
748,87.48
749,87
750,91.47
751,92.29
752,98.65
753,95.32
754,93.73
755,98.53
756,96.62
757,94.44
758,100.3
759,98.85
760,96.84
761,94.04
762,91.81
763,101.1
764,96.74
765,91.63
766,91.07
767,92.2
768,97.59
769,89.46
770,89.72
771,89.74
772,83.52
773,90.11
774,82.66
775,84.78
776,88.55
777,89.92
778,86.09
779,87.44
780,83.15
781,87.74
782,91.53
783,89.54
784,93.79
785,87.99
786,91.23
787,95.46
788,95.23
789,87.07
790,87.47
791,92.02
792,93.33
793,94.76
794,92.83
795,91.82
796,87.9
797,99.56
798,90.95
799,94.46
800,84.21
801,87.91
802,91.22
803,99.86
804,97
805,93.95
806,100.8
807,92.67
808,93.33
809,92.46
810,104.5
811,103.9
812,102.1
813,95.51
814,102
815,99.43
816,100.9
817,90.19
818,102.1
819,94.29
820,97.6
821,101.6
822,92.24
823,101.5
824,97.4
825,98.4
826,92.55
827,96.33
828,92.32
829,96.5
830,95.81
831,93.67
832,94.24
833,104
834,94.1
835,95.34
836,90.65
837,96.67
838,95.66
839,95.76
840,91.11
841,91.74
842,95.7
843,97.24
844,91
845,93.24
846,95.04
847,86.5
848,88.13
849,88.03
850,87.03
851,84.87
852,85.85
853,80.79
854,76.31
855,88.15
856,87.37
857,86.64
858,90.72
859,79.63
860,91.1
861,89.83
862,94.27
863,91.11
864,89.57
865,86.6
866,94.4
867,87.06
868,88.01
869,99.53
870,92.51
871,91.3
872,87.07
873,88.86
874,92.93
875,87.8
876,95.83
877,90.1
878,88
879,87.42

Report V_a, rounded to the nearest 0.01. 2.10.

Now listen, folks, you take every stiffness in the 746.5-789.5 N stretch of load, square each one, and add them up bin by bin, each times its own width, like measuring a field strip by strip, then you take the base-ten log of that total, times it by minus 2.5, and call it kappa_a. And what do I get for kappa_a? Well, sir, -13.9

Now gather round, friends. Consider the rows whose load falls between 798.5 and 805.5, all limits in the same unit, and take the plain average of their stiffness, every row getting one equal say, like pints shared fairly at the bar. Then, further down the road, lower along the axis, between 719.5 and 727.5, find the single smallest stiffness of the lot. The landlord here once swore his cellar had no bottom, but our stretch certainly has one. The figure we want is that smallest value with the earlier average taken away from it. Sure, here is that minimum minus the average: -16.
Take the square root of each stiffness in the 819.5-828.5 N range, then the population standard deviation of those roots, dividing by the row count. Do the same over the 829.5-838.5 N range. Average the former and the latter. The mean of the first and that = 0.174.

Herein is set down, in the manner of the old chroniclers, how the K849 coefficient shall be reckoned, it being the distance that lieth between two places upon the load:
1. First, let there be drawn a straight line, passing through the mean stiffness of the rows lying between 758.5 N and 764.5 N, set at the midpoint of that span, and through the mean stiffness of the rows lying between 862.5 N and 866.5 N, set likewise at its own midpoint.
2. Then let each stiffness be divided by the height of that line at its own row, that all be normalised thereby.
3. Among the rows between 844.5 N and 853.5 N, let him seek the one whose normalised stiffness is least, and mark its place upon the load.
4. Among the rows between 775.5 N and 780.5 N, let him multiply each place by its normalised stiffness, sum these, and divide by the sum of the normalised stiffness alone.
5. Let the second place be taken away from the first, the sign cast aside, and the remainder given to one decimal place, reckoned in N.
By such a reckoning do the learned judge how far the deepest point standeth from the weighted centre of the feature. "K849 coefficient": 75.0 N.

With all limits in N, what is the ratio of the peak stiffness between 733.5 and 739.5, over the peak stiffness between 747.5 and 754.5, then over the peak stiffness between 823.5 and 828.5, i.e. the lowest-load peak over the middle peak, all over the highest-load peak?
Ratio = 0.0091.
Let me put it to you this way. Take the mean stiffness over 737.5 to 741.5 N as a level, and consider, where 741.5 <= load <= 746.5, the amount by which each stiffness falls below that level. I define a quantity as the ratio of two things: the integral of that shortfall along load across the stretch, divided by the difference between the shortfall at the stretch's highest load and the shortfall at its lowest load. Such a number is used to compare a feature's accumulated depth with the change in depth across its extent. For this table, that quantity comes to -3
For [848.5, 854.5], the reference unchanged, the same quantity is 1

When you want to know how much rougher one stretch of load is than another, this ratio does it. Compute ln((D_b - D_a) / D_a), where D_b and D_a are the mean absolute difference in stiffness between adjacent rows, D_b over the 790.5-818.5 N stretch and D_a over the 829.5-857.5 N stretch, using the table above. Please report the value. -0.8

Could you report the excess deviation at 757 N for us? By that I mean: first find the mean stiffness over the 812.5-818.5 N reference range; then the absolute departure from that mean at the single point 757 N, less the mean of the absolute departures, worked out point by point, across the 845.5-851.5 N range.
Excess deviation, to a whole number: -6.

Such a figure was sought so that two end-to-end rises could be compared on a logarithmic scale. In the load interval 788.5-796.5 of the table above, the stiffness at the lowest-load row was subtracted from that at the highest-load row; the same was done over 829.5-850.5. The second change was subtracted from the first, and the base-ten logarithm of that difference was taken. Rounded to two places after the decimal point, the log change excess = 0.98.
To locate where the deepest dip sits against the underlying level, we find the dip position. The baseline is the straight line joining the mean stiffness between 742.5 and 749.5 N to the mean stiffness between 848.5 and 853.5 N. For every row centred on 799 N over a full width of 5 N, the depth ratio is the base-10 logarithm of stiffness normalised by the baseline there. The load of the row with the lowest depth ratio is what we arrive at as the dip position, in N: 800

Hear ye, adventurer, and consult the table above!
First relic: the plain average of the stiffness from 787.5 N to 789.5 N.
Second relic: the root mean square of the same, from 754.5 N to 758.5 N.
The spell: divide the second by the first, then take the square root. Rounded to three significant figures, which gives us 1.03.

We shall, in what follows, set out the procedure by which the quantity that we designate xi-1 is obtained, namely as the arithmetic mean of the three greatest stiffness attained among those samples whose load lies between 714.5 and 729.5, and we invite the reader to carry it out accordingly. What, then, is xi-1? 90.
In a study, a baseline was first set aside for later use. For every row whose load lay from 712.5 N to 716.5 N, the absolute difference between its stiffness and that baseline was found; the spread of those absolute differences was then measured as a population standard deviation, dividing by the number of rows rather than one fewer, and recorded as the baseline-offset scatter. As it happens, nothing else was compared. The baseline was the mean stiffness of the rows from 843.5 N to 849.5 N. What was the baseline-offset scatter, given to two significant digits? 2.0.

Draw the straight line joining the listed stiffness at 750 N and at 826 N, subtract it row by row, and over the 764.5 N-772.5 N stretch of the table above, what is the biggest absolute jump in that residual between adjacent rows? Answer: 8.1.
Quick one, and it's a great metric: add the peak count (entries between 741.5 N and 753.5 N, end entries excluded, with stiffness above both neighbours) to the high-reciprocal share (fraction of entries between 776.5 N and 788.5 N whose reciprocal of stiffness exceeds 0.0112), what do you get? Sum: 4.4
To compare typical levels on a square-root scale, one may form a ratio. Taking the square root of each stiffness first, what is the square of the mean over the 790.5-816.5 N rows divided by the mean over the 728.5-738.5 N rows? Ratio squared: 1.16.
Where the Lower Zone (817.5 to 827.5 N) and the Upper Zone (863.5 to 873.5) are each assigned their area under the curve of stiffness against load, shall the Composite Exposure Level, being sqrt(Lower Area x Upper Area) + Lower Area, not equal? 1913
